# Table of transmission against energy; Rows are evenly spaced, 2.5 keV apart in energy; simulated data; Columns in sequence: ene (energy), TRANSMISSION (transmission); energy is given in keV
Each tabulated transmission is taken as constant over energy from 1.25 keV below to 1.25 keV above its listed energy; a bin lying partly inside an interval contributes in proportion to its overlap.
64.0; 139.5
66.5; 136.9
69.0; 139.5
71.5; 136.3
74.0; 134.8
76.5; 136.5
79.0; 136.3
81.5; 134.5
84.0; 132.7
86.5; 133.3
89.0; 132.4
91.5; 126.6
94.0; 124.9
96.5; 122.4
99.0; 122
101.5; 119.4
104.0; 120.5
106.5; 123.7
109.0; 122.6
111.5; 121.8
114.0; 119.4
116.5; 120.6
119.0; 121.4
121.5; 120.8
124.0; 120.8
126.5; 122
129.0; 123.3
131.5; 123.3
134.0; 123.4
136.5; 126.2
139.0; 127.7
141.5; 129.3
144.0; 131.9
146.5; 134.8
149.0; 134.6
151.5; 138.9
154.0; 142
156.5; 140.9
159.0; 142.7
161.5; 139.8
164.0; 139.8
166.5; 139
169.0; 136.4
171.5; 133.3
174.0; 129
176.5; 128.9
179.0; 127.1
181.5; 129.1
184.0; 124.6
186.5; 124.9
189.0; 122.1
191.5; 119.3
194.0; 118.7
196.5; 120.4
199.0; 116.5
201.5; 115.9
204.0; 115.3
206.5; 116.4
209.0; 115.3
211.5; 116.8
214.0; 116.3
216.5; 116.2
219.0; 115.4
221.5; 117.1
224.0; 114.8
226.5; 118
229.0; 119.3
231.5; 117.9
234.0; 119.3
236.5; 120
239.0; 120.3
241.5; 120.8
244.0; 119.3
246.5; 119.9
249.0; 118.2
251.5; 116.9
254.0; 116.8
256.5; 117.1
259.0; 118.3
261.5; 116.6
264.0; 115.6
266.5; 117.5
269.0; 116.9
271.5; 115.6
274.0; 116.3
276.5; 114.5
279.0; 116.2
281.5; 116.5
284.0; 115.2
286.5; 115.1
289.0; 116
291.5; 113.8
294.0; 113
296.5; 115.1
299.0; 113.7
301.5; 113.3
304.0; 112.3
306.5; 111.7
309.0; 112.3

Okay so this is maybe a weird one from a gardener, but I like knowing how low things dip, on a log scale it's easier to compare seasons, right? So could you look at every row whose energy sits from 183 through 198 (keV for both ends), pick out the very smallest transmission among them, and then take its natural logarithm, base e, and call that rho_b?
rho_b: 4.78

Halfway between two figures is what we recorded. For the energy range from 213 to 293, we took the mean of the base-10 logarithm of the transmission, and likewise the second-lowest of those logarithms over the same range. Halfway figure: 2.06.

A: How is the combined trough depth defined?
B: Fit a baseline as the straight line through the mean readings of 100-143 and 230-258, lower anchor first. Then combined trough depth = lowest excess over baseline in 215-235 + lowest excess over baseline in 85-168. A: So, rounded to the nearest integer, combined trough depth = -9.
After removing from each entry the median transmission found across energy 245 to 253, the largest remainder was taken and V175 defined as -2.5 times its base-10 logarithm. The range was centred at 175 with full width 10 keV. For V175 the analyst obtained -2.9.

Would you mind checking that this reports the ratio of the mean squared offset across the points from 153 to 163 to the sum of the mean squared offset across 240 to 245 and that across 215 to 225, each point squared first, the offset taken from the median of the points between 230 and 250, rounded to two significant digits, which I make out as 31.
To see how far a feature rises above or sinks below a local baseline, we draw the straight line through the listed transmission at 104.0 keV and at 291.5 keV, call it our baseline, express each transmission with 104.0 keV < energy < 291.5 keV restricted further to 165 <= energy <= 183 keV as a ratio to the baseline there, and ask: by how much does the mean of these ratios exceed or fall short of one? 0.117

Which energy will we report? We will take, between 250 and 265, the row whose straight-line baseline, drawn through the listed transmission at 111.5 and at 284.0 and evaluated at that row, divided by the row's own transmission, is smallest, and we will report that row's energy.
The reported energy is 259.0 keV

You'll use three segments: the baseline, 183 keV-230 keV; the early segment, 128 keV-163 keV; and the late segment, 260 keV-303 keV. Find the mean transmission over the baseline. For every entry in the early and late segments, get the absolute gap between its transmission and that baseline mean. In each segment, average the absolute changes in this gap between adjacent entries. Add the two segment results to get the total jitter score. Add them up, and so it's 3.07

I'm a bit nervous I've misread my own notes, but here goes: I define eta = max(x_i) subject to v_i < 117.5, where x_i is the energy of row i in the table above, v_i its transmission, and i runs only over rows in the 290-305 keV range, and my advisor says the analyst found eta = 304.0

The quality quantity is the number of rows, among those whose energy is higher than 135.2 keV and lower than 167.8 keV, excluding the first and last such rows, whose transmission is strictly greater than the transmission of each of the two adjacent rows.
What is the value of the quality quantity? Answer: 3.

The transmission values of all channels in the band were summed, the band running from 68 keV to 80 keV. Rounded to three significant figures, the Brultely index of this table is 683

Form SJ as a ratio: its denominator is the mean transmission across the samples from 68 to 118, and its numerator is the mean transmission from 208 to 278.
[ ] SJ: 0.92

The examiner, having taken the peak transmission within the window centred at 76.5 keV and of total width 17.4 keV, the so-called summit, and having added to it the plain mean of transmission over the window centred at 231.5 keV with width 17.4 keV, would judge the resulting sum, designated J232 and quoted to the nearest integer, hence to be 258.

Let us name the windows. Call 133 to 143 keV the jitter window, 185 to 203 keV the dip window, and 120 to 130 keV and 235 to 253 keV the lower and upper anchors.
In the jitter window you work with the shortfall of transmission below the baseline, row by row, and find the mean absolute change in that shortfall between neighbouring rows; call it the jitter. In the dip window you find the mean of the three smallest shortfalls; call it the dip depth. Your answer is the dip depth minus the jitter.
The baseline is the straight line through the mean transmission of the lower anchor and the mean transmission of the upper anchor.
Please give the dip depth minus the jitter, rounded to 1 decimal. -4.1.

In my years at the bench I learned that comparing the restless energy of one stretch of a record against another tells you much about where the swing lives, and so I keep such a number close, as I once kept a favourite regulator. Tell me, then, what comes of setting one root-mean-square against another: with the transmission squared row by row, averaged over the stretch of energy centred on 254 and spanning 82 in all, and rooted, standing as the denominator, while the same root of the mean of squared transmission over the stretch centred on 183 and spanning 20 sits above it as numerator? 1.07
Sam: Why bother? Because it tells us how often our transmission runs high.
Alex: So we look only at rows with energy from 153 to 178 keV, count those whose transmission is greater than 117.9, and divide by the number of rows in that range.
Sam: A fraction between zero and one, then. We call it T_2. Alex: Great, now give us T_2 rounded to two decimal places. 1.00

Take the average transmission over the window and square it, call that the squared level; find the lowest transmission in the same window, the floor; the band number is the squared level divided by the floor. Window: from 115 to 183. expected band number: 141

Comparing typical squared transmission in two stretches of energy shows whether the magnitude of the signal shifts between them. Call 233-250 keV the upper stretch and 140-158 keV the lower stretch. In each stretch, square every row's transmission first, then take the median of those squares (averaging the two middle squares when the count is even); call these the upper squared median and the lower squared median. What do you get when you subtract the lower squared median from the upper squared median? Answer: -3795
